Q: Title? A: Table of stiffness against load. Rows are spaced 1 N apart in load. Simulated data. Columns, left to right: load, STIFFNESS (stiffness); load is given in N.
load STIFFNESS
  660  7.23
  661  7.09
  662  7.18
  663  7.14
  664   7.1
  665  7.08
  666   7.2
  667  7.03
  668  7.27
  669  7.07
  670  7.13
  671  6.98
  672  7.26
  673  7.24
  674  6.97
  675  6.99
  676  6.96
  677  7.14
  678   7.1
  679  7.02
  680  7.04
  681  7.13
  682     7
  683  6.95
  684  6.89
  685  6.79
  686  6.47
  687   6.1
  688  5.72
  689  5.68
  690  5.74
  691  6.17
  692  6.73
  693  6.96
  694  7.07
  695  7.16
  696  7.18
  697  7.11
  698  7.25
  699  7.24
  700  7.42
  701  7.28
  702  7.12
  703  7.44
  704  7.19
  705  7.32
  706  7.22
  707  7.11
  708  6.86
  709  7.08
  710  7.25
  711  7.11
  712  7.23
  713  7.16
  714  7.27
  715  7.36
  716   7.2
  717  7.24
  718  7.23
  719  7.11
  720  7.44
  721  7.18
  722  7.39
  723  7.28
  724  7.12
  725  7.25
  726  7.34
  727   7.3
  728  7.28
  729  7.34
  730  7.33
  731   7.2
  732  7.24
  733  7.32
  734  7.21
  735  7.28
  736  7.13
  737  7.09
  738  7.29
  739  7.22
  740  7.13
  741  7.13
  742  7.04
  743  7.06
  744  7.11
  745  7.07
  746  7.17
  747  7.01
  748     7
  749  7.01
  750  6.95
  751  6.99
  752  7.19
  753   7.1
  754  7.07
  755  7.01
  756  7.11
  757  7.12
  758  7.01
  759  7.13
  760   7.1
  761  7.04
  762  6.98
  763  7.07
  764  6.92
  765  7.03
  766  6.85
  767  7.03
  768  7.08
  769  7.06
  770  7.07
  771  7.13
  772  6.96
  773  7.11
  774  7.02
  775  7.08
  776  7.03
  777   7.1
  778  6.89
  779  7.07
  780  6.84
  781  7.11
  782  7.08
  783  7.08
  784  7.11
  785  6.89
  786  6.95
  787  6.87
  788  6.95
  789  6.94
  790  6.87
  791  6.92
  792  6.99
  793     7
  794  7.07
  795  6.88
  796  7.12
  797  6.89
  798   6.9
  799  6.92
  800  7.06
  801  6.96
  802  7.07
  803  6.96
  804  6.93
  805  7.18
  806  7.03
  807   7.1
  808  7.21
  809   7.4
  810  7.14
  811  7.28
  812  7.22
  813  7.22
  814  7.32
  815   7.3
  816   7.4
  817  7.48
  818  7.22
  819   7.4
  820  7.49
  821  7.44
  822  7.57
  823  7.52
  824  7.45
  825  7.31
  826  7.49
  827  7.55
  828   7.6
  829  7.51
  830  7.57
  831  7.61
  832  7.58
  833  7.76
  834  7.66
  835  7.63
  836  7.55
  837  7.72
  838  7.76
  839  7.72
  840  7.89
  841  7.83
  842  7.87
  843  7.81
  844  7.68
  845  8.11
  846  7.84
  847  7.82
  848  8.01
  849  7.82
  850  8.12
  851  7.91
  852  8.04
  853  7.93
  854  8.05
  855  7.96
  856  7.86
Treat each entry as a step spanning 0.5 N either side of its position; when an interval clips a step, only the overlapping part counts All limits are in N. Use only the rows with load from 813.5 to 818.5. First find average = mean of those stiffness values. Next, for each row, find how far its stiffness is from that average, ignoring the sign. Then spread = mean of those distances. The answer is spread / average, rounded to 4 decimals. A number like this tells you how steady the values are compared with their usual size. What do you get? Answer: 0.0105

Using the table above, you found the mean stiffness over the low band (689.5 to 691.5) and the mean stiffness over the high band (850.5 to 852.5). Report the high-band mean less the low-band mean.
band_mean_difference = 2.0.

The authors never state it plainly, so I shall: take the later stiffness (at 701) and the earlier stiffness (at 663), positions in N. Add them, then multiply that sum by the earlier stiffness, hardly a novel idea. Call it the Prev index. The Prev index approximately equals 103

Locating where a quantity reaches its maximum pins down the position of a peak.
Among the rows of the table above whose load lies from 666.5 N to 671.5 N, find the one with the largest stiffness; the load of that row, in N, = 668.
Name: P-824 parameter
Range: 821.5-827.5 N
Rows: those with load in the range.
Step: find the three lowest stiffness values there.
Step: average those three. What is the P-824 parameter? 7.42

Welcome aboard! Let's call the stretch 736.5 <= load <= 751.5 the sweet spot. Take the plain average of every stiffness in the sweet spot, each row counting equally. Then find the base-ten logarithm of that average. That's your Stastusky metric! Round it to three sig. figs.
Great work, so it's 0.850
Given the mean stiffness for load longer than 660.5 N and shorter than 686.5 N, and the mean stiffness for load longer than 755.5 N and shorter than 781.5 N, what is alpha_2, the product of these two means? 49.6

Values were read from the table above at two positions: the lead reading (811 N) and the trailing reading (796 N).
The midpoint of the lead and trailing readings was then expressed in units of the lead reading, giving 0.989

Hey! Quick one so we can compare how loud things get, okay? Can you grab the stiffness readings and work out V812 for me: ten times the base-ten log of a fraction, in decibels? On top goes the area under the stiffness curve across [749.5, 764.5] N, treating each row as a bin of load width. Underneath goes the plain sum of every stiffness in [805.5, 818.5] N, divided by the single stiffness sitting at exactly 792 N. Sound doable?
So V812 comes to 8.9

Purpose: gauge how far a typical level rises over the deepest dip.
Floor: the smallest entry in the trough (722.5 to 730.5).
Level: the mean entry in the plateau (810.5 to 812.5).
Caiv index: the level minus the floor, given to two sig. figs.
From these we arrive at 0.13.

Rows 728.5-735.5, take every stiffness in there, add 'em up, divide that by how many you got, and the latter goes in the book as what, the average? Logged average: 7.27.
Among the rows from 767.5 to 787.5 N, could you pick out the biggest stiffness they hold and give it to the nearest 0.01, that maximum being 7.13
